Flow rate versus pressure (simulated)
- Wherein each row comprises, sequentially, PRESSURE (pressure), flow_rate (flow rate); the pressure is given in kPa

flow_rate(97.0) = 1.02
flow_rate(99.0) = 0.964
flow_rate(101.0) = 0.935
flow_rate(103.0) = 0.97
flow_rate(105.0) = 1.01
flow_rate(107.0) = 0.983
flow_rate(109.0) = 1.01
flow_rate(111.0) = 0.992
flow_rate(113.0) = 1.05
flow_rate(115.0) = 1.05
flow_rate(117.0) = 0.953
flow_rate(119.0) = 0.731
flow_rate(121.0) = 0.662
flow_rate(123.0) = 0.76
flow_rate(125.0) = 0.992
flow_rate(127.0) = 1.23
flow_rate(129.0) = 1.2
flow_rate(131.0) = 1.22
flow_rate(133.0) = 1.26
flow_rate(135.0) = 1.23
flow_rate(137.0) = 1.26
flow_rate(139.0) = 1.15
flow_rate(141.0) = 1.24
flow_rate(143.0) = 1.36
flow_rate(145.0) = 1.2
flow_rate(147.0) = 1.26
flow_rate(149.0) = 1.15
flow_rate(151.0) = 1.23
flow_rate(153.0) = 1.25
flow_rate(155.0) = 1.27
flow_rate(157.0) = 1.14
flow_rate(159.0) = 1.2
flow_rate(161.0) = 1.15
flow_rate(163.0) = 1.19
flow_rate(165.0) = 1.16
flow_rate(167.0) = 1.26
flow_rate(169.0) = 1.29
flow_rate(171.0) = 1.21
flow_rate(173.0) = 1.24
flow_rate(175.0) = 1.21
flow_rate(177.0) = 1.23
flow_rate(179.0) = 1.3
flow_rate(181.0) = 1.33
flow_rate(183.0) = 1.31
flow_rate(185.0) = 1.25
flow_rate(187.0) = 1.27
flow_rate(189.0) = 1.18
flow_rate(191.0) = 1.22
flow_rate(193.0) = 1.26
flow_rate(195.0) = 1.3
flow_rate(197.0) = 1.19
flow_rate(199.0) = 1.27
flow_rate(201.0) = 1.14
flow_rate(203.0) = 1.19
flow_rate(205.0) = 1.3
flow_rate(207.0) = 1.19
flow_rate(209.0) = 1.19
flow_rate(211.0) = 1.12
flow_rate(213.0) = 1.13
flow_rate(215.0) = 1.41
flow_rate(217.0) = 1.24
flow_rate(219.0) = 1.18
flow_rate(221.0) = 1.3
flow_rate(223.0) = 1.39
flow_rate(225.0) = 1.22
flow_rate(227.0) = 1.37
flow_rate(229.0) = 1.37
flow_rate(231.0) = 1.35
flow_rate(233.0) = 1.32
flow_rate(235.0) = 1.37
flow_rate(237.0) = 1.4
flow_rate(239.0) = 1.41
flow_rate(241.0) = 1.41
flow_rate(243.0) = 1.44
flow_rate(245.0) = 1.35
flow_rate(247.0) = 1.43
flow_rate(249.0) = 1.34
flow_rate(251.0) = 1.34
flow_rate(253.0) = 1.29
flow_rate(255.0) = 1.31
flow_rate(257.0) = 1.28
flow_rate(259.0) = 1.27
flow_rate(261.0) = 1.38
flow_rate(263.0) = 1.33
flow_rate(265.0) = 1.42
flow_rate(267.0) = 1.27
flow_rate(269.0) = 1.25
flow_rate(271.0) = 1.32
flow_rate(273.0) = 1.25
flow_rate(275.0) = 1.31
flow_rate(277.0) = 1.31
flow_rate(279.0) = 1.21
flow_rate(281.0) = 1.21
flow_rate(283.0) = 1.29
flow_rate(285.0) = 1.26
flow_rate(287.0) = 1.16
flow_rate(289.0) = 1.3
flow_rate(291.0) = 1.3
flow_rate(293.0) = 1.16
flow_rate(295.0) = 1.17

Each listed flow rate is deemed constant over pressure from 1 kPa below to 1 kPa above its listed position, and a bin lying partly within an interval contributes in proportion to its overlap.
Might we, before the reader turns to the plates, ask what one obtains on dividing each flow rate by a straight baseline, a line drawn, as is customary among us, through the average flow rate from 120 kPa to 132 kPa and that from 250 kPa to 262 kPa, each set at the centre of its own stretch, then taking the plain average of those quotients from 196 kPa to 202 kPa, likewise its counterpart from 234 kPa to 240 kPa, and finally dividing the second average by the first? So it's 1.08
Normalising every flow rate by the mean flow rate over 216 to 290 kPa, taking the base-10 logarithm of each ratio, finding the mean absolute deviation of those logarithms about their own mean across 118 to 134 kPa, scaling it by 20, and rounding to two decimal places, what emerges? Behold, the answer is 2.02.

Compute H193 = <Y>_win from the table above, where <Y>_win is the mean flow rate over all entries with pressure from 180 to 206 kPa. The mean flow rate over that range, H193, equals 1.25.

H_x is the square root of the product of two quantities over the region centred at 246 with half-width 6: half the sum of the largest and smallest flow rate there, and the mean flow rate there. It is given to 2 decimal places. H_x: 1.39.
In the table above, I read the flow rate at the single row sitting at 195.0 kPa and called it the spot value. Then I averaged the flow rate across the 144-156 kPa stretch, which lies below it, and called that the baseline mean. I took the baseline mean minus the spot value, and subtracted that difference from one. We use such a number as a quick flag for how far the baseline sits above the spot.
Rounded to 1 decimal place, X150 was 1.1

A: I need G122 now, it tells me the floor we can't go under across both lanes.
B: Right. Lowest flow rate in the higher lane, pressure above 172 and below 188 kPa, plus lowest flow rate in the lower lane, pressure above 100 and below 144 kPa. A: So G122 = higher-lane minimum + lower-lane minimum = 1.87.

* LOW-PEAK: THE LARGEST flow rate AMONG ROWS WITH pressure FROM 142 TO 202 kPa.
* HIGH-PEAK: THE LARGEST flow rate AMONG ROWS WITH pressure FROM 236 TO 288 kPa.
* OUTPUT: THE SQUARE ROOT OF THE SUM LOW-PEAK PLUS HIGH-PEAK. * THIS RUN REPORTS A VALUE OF 1.67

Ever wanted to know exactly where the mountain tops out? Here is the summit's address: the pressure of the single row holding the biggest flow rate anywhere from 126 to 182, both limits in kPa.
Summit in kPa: 143.0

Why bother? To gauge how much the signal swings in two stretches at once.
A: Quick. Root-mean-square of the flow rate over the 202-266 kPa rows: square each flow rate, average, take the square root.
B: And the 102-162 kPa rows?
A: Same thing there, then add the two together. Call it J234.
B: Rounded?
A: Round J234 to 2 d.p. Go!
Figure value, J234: 2.44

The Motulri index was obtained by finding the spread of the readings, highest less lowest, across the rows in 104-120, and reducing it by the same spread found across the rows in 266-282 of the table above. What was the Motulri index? 0.21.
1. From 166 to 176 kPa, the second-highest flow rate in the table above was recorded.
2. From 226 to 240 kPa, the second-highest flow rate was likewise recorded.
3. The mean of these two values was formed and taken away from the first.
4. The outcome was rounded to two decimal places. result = -0.07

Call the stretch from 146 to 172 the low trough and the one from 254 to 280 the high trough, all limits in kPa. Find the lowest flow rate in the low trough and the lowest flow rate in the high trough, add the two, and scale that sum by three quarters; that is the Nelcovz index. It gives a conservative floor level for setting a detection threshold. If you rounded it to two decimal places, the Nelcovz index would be 1.76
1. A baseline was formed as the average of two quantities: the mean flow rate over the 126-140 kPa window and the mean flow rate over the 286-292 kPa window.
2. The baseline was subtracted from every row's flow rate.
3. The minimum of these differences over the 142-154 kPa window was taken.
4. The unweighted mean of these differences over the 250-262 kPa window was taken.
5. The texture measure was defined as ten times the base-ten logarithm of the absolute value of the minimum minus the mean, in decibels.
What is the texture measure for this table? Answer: -7.9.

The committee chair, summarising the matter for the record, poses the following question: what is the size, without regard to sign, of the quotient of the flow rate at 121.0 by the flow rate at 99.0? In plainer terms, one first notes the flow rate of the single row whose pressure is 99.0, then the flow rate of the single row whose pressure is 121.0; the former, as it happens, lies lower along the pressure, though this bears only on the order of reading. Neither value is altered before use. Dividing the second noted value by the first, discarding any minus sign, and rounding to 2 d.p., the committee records 0.69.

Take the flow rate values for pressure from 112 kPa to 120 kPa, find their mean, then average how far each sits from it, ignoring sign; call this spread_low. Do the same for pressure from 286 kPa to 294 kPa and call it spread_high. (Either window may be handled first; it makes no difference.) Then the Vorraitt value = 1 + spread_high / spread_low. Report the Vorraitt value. 1.7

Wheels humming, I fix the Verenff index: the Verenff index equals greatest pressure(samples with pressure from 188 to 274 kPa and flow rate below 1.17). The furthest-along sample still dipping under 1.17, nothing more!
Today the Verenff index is 213.0 kPa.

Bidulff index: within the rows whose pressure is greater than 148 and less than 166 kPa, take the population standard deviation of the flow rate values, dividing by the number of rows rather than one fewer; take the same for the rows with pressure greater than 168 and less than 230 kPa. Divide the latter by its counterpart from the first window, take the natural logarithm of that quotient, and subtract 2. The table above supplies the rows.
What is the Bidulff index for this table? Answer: -1.50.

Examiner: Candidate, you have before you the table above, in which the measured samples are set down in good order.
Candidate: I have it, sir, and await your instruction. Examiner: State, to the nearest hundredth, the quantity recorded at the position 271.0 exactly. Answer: 1.32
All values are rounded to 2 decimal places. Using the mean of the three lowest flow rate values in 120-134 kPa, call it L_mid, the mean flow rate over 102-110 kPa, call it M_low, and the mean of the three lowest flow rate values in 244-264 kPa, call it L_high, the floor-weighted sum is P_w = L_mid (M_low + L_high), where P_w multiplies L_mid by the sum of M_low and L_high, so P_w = 1.83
